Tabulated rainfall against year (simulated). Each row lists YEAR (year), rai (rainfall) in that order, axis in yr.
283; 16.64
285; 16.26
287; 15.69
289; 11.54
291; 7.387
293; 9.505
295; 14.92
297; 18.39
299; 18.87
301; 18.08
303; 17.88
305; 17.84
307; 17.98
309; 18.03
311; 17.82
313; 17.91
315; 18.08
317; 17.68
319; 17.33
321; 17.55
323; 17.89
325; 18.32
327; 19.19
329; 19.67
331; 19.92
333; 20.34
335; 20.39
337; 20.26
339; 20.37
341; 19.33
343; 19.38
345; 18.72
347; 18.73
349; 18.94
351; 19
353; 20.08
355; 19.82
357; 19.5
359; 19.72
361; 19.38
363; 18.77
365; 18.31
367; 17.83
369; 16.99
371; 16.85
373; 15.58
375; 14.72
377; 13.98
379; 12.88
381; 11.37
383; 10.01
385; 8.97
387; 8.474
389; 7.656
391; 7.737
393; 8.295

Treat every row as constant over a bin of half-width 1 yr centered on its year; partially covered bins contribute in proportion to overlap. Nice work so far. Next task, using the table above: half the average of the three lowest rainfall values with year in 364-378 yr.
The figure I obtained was 7.4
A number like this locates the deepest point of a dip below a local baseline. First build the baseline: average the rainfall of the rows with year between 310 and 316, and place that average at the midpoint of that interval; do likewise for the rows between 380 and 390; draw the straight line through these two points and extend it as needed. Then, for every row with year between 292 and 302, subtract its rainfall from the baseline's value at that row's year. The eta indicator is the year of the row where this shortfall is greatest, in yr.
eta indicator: 293 yr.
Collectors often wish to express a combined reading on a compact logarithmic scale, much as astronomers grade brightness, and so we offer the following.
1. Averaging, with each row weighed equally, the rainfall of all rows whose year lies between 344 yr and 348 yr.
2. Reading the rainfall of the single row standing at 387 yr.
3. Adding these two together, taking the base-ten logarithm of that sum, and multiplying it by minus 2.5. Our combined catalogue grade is -3.6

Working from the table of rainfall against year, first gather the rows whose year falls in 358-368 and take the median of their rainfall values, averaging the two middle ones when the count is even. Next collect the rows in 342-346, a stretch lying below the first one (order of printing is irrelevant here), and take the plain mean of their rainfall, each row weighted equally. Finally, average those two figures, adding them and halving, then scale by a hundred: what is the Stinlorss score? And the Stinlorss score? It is 1891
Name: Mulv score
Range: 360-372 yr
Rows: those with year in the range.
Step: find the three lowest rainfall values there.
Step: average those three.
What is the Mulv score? 17.2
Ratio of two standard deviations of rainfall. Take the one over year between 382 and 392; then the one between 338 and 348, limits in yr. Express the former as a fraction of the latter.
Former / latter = 1.4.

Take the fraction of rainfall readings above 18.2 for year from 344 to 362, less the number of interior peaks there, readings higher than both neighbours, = -1.0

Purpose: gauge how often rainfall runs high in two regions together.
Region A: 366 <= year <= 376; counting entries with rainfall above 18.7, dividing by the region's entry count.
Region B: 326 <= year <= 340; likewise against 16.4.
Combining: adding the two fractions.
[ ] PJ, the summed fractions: 1.0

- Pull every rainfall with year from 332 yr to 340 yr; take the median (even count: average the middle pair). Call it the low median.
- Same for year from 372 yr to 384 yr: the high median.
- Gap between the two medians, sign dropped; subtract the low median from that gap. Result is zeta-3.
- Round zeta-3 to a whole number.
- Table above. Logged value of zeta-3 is -13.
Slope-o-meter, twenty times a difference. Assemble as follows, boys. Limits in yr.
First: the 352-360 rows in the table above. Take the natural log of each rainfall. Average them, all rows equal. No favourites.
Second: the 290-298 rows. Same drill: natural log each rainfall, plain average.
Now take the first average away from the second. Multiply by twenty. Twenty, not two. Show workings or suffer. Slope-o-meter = -10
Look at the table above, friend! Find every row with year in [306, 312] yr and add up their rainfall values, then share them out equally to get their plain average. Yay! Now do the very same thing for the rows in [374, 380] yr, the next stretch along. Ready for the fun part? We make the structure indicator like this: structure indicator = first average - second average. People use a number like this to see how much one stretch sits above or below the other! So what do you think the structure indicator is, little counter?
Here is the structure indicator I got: 4.1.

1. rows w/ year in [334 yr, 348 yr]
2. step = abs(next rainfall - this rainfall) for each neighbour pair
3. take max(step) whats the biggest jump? 1.04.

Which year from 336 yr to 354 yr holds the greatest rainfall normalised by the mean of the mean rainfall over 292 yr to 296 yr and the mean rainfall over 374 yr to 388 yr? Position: 339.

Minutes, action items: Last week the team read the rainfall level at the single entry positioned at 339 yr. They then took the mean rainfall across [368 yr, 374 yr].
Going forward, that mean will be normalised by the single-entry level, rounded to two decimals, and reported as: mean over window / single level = 0.81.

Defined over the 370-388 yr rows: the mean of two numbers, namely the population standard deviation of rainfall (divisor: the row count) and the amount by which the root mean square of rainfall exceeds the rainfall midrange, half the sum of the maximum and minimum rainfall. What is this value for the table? 1.5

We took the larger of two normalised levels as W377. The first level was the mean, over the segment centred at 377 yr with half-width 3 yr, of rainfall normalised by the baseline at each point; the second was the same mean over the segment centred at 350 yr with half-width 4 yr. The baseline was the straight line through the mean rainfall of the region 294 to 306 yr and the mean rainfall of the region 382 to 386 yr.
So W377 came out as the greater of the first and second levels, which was 1.50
